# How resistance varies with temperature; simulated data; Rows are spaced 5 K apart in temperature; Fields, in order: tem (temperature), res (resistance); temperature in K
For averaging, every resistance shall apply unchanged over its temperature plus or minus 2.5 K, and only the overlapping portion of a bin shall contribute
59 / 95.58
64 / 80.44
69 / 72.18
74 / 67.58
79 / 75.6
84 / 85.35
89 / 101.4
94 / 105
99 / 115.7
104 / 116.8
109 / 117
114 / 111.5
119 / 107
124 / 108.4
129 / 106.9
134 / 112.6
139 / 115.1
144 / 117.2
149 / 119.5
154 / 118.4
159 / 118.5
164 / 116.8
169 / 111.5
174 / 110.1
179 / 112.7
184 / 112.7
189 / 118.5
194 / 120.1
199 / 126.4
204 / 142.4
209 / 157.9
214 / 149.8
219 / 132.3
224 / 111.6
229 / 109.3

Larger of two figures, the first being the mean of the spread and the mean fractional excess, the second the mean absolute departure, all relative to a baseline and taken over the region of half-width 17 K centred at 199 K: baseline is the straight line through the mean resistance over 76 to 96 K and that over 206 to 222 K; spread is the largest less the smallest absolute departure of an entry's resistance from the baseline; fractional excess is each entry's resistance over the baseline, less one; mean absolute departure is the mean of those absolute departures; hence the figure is 12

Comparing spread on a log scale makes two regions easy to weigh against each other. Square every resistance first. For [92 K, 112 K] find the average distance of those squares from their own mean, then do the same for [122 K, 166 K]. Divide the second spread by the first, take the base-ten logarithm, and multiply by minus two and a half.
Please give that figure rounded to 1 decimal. 0.1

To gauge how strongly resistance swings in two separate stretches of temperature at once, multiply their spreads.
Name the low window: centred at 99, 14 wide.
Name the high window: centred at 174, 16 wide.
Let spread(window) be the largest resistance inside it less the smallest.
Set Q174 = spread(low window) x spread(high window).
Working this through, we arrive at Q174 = 31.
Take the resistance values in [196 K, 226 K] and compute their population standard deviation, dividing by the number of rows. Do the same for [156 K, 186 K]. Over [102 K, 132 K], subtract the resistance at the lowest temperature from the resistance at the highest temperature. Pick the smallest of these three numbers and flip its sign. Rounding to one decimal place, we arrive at 9.9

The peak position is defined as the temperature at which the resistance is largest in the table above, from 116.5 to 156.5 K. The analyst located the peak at 149 K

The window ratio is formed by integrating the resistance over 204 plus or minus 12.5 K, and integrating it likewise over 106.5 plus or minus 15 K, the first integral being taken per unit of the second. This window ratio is 1.0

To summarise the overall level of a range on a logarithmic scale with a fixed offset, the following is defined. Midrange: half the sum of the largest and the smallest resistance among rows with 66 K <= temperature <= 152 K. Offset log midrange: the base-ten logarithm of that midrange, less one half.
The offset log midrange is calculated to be 1.47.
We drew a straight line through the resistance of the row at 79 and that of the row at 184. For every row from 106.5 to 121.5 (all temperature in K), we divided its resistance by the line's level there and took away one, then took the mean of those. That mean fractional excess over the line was 0.27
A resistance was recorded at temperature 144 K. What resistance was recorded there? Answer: 117.2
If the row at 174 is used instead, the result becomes 110.1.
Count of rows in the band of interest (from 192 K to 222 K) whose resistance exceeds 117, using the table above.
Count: 6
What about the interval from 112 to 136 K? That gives 0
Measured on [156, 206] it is 5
